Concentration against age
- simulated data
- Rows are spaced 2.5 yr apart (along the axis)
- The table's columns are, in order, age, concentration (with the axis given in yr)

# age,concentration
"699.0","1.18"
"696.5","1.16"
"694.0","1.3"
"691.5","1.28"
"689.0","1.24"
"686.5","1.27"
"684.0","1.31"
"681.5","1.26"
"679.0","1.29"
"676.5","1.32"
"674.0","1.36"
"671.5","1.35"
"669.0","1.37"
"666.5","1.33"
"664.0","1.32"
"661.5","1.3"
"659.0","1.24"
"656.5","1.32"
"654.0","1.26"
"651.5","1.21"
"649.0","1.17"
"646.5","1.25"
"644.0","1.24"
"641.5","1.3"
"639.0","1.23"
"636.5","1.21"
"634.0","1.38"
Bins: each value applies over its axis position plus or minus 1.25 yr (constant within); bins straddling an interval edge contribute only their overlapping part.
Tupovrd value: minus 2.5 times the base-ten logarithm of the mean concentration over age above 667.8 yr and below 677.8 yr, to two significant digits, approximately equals -0.33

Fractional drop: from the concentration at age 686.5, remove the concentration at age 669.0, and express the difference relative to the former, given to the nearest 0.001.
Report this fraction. -0.079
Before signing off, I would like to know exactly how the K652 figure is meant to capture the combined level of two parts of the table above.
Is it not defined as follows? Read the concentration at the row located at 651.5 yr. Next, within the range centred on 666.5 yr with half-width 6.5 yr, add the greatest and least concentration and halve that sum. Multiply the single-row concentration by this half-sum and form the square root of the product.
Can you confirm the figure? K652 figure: 1.27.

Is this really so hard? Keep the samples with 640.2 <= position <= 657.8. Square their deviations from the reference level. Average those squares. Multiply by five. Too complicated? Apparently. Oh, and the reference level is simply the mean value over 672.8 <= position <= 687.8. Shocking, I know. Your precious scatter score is 0.024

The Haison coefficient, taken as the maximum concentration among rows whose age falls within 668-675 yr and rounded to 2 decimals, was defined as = 1.37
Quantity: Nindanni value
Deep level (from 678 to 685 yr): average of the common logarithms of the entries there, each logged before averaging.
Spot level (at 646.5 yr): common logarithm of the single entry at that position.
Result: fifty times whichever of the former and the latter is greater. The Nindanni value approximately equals 5.5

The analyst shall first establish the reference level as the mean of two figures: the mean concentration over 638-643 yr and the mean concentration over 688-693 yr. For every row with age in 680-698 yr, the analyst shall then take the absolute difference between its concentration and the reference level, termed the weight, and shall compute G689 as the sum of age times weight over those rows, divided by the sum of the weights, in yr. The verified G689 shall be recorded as 692.1 yr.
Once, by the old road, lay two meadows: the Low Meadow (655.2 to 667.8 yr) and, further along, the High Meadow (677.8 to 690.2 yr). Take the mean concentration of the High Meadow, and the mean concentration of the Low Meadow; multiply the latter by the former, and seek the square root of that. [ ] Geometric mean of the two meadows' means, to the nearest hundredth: 1.29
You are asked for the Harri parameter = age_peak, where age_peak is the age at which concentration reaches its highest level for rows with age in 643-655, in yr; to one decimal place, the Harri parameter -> 654.0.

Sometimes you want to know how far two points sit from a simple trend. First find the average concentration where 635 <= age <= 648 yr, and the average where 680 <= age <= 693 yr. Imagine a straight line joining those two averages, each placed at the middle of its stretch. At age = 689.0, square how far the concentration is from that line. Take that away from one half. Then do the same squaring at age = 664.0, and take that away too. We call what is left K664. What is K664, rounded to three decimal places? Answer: 0.495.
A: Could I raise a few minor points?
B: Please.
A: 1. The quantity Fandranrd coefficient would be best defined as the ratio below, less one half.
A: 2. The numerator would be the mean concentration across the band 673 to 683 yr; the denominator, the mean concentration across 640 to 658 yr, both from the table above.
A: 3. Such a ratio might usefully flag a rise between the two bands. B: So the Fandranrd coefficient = 0.55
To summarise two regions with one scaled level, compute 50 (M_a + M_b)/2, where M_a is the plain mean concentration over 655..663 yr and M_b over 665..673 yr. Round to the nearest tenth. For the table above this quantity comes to 65.9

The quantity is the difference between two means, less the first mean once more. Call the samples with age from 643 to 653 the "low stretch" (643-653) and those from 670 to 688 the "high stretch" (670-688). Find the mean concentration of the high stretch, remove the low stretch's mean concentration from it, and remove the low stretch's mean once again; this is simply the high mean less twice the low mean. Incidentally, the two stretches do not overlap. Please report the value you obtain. -1.13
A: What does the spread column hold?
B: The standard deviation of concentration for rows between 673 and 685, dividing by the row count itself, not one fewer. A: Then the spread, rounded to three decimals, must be 0.033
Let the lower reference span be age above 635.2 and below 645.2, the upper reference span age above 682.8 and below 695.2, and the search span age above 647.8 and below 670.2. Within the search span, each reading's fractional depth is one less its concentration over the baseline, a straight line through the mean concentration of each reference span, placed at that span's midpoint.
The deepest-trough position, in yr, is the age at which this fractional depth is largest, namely 649.0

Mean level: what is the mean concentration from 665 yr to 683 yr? 1.33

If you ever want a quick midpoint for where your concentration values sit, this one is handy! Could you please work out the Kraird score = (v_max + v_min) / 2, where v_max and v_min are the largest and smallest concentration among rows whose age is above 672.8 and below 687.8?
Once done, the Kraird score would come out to 1.31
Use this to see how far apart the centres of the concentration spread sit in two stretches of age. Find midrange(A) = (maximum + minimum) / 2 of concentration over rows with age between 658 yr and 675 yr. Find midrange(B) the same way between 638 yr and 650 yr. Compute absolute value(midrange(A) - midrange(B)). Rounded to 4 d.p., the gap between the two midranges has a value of 0.0700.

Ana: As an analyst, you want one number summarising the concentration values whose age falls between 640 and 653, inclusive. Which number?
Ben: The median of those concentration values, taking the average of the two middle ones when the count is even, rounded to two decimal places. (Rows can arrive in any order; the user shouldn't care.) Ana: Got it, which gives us 1.24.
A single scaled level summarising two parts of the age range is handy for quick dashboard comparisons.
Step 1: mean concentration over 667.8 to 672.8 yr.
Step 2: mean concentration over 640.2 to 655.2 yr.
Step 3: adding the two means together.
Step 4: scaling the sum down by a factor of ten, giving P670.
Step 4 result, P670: 0.260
